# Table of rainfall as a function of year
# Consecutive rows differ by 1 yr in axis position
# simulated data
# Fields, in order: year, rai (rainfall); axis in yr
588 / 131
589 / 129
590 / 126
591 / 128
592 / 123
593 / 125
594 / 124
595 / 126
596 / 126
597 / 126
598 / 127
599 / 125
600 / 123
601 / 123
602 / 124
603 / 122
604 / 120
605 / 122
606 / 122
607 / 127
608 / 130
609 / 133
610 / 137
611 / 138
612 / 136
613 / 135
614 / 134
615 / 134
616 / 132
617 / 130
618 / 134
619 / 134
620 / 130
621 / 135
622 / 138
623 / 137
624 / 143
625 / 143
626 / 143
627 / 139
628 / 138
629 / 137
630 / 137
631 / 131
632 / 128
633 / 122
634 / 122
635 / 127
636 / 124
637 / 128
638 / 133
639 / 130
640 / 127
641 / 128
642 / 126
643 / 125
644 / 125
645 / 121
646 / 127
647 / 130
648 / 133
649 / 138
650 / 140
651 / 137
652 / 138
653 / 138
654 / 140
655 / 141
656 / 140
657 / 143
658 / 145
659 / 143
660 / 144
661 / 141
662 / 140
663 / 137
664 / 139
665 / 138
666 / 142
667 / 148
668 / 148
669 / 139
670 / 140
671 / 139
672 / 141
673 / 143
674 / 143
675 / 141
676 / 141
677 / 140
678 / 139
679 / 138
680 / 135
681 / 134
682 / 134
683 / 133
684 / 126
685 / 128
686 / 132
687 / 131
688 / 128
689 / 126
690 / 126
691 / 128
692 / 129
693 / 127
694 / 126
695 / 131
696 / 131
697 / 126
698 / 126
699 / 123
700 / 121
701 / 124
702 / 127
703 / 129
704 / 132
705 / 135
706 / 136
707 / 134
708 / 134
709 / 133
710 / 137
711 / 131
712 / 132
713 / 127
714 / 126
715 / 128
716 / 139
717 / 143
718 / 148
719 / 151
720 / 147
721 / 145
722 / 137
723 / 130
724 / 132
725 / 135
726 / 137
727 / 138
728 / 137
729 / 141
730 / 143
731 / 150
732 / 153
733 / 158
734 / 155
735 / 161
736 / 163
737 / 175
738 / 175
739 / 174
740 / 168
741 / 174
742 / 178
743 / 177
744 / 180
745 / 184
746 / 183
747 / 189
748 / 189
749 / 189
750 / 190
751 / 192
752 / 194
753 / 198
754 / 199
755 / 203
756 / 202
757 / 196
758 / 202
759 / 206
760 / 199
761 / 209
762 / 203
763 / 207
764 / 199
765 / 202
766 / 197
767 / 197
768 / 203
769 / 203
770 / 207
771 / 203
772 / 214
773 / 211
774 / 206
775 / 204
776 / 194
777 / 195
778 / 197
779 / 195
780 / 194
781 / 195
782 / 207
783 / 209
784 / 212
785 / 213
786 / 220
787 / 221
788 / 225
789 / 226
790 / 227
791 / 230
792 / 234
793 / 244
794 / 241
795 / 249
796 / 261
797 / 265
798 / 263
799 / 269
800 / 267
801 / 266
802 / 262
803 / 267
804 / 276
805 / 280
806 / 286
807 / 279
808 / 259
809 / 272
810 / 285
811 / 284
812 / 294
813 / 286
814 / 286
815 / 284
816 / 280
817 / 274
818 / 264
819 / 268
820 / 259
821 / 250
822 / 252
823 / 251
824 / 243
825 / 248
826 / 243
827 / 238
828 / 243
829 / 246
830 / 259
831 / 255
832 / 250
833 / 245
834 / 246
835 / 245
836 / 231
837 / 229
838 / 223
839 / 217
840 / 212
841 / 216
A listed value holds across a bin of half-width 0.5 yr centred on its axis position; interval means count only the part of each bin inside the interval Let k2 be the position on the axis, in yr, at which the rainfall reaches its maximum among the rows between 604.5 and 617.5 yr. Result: 611 yr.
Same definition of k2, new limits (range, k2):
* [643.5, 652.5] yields 650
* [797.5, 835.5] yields 812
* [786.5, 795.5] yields 795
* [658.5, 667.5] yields 667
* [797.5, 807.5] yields 806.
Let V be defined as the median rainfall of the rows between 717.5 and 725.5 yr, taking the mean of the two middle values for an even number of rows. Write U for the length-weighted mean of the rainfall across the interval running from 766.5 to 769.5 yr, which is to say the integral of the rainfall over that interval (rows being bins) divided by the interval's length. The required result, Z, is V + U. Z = 342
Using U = 201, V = 141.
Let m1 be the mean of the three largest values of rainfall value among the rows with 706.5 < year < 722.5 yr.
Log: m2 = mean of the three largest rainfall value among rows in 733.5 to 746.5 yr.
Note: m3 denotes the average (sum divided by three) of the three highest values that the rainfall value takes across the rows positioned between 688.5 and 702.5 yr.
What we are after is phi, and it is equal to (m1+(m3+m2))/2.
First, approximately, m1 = 149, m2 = 182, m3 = 130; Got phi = 231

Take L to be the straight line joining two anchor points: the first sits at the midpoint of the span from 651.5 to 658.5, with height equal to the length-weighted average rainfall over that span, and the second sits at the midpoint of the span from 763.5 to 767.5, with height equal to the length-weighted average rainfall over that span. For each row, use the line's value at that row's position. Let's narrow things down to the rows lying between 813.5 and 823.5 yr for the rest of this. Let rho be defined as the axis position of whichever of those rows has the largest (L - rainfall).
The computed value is 823 yr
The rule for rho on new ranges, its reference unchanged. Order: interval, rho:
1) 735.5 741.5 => 736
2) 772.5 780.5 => 780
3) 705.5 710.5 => 709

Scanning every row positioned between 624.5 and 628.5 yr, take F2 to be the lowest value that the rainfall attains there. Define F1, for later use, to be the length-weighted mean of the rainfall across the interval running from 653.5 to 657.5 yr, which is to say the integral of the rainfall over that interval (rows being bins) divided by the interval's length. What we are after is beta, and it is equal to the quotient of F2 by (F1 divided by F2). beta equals 135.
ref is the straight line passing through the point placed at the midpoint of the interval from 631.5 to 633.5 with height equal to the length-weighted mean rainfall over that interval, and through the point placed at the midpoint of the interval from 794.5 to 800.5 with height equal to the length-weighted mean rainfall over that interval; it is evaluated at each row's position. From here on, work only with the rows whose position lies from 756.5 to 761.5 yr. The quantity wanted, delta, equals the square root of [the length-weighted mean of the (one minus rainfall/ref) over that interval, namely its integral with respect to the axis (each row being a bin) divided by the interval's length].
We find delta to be 0.35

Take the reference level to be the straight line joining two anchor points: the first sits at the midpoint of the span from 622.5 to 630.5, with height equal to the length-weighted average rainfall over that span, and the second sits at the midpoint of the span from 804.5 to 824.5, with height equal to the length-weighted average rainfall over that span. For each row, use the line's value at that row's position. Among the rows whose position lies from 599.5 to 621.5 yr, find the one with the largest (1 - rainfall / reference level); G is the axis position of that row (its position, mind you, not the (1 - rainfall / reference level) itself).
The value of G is 620 yr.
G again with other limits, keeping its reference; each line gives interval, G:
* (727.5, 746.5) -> 728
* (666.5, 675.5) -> 675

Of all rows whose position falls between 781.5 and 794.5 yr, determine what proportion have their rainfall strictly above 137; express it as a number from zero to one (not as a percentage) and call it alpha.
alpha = 1.00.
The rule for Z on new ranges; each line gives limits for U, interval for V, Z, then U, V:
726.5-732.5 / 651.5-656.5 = 284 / 144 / 140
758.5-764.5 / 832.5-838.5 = 442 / 204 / 238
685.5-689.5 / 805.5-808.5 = 408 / 129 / 279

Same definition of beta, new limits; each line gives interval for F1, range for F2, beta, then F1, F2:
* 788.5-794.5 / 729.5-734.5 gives 88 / 234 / 143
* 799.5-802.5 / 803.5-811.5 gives 253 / 265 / 259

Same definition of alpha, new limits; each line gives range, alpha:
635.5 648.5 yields 0.00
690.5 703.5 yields 0.00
